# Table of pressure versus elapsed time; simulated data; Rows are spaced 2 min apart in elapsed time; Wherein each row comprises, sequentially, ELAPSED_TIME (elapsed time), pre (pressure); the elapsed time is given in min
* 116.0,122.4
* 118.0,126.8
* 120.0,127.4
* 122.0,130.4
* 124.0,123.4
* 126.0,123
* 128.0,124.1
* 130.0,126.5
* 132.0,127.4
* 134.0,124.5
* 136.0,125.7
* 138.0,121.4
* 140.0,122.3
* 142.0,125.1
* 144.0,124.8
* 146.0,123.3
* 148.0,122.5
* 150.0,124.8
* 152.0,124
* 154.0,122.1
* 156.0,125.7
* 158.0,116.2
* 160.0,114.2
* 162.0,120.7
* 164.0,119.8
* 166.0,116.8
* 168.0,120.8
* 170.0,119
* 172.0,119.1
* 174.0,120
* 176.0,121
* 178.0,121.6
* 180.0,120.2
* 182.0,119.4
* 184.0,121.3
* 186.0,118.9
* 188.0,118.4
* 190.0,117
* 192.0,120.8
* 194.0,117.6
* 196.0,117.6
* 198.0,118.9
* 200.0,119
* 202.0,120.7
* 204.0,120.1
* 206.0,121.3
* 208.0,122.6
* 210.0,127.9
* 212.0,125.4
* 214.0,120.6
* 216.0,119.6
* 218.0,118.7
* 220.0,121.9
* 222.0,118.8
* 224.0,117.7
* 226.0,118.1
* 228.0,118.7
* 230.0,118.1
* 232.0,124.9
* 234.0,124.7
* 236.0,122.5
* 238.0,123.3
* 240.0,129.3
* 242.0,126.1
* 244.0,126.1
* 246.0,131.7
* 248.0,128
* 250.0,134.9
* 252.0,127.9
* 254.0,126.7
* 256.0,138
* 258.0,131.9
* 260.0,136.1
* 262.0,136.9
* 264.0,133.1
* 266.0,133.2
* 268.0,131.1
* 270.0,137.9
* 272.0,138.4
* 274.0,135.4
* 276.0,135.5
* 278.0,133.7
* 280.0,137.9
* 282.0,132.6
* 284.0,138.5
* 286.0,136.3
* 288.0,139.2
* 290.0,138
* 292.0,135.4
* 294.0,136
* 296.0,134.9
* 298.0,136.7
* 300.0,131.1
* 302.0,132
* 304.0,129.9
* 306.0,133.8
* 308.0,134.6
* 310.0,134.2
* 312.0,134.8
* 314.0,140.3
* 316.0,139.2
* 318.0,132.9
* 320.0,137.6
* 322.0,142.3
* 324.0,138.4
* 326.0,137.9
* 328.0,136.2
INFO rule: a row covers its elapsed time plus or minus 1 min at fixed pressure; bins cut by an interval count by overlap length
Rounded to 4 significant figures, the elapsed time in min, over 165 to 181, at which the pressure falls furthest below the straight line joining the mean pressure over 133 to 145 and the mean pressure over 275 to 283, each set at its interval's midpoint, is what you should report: 166.0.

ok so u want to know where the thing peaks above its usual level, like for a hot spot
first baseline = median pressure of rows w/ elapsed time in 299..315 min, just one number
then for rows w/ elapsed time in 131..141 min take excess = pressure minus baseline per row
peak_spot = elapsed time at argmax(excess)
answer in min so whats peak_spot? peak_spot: 132.0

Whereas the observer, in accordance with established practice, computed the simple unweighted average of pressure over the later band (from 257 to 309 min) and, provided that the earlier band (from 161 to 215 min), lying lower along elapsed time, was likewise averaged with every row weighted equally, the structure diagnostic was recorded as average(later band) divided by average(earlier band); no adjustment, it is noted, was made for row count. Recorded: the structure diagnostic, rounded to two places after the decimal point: 1.12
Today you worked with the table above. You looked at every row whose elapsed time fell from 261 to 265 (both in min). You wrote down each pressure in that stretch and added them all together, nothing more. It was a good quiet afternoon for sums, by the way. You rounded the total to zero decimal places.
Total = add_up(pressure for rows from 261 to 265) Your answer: 270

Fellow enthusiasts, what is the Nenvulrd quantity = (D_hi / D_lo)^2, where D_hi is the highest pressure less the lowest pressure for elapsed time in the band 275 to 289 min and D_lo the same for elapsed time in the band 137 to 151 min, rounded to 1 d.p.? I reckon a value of 3.2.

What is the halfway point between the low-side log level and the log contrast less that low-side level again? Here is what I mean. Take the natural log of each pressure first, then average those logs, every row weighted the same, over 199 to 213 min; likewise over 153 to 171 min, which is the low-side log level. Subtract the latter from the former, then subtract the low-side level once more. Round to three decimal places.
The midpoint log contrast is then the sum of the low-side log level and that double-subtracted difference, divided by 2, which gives 0.012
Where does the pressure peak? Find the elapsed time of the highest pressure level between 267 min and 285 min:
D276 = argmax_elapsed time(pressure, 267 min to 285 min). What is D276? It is 284.0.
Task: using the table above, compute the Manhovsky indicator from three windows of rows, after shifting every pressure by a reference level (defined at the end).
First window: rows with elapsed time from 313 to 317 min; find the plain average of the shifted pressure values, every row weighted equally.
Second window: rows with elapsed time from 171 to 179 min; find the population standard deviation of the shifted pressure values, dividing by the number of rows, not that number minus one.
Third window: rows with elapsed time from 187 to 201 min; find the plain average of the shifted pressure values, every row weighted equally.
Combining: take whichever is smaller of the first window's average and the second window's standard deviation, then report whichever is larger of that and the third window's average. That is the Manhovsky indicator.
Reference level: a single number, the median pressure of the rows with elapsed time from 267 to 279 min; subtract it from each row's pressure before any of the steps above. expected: 1.0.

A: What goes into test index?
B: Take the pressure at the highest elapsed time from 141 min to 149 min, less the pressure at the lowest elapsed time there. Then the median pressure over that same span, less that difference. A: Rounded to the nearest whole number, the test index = 127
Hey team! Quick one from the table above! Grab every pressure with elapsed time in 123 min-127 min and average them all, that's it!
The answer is 123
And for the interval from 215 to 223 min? 120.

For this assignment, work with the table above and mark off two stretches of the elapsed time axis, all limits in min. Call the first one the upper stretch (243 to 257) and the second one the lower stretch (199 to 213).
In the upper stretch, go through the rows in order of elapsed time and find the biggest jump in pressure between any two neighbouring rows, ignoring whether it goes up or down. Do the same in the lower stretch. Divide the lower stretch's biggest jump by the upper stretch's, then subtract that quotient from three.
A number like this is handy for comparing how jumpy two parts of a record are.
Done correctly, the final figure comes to 2.5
